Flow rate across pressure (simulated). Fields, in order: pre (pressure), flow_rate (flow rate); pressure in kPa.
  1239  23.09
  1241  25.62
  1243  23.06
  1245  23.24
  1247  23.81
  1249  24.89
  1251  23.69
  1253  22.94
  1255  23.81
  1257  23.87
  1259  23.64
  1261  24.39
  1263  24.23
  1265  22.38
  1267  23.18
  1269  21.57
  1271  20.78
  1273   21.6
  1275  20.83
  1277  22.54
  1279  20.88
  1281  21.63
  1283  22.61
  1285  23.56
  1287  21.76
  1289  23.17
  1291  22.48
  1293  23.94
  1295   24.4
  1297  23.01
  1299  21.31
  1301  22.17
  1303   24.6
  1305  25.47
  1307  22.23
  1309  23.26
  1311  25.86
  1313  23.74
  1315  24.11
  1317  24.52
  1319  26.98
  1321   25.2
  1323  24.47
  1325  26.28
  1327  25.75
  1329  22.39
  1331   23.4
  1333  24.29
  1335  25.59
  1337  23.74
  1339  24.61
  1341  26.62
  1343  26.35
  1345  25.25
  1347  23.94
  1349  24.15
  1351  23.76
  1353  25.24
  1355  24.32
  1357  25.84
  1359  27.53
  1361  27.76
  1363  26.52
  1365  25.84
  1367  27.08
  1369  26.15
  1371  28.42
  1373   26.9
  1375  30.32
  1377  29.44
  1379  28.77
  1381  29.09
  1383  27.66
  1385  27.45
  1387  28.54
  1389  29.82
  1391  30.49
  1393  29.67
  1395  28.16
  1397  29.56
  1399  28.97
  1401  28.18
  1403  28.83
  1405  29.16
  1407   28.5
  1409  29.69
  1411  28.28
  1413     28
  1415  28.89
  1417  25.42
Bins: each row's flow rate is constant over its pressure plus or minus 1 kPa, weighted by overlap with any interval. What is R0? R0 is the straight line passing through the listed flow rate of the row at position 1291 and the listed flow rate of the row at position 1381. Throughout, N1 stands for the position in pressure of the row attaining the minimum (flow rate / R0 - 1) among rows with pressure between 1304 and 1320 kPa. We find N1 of 1307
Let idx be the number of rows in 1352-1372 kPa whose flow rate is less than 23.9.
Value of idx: 0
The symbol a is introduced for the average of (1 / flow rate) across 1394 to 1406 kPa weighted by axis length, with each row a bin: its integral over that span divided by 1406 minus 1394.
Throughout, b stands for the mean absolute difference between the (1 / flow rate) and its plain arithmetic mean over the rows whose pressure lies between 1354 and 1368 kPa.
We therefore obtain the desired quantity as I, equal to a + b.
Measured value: 0.036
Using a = 0.035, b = 0.0014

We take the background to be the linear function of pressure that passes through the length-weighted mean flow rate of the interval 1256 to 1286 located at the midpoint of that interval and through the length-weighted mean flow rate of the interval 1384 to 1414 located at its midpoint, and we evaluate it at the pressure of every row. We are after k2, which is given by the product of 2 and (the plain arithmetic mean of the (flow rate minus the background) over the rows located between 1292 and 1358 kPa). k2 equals -1.5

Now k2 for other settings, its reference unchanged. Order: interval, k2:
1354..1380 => 0.0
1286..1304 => -1.5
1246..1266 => 4.0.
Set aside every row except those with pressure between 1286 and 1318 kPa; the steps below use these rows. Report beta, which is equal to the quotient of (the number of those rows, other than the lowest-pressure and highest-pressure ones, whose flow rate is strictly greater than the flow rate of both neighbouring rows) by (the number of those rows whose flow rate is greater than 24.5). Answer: 1.00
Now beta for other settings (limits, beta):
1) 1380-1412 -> 0.25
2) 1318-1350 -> 0.33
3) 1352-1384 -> 0.33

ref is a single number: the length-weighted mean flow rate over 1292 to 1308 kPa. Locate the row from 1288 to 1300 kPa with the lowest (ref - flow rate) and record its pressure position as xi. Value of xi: 1295 kPa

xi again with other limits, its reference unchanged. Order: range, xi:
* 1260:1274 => 1261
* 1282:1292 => 1285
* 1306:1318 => 1311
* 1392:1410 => 1409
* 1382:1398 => 1391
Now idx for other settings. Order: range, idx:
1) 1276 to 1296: 8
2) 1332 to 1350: 1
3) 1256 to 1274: 7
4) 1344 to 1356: 1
